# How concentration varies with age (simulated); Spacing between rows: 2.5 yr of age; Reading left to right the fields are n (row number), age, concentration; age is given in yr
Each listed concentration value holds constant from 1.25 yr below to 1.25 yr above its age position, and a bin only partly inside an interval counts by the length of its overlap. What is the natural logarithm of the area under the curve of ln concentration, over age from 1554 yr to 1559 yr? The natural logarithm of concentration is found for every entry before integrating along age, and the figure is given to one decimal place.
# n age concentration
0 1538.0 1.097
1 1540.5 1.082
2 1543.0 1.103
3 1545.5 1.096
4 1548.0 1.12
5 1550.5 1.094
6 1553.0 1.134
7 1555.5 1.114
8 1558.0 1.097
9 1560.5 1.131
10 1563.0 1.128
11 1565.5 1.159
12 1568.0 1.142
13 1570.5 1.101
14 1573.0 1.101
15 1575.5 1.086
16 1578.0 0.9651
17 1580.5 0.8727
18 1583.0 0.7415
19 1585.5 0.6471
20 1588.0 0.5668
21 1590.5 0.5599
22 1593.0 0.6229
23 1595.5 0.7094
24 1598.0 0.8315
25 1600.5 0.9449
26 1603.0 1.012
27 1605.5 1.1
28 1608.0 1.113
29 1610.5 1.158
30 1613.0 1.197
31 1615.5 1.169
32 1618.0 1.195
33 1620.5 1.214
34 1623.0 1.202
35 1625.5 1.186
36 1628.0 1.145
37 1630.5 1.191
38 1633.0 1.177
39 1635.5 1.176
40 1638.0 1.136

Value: -0.7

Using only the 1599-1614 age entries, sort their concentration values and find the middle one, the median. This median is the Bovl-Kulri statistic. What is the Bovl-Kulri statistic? 1.11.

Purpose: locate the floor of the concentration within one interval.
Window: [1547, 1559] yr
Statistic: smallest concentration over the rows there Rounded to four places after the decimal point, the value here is 1.0940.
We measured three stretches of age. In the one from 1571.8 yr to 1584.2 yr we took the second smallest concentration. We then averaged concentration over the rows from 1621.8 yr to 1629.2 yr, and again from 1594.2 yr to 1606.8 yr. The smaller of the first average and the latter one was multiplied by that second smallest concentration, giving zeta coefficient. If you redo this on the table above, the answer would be 0.8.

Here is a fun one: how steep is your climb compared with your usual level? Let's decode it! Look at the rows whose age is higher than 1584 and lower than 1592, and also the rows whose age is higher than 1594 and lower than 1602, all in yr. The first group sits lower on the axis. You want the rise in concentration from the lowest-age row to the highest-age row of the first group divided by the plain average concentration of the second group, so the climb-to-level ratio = -0.11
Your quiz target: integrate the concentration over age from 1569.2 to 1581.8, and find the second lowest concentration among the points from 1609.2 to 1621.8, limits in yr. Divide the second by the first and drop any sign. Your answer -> 0.091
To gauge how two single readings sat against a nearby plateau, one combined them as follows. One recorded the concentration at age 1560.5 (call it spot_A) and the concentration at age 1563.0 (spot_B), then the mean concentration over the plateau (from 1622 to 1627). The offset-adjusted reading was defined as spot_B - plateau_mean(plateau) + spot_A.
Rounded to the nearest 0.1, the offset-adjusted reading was 1.1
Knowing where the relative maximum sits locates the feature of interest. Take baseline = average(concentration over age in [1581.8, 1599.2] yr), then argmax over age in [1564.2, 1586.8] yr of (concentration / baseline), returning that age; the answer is 1565.5 yr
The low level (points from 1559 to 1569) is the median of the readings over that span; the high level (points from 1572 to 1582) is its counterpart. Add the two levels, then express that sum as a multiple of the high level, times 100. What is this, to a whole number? 211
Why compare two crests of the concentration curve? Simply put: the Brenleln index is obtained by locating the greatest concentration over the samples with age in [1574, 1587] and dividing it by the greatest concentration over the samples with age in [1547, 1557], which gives 0.96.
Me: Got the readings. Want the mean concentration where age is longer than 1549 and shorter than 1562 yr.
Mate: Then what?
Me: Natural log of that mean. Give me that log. 0.11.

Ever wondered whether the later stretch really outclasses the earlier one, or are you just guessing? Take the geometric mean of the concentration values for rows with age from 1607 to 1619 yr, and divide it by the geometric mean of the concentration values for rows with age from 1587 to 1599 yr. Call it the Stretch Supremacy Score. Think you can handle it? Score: 1.79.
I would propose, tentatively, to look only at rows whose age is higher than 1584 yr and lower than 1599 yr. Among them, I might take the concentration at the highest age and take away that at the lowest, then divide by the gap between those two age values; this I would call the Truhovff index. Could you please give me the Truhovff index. 0.01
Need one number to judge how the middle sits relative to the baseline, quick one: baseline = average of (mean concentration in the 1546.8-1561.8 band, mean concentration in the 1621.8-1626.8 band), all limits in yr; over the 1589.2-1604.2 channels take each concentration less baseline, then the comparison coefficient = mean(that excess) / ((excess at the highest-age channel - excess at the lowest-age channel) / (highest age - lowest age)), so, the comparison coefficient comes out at -10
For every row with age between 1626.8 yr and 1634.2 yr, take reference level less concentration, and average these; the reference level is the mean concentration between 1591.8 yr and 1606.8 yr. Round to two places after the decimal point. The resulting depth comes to -0.30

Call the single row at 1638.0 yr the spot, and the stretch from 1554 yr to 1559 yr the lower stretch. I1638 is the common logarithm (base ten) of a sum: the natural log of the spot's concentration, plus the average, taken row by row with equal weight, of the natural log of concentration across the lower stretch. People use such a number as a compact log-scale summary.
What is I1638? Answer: -0.64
